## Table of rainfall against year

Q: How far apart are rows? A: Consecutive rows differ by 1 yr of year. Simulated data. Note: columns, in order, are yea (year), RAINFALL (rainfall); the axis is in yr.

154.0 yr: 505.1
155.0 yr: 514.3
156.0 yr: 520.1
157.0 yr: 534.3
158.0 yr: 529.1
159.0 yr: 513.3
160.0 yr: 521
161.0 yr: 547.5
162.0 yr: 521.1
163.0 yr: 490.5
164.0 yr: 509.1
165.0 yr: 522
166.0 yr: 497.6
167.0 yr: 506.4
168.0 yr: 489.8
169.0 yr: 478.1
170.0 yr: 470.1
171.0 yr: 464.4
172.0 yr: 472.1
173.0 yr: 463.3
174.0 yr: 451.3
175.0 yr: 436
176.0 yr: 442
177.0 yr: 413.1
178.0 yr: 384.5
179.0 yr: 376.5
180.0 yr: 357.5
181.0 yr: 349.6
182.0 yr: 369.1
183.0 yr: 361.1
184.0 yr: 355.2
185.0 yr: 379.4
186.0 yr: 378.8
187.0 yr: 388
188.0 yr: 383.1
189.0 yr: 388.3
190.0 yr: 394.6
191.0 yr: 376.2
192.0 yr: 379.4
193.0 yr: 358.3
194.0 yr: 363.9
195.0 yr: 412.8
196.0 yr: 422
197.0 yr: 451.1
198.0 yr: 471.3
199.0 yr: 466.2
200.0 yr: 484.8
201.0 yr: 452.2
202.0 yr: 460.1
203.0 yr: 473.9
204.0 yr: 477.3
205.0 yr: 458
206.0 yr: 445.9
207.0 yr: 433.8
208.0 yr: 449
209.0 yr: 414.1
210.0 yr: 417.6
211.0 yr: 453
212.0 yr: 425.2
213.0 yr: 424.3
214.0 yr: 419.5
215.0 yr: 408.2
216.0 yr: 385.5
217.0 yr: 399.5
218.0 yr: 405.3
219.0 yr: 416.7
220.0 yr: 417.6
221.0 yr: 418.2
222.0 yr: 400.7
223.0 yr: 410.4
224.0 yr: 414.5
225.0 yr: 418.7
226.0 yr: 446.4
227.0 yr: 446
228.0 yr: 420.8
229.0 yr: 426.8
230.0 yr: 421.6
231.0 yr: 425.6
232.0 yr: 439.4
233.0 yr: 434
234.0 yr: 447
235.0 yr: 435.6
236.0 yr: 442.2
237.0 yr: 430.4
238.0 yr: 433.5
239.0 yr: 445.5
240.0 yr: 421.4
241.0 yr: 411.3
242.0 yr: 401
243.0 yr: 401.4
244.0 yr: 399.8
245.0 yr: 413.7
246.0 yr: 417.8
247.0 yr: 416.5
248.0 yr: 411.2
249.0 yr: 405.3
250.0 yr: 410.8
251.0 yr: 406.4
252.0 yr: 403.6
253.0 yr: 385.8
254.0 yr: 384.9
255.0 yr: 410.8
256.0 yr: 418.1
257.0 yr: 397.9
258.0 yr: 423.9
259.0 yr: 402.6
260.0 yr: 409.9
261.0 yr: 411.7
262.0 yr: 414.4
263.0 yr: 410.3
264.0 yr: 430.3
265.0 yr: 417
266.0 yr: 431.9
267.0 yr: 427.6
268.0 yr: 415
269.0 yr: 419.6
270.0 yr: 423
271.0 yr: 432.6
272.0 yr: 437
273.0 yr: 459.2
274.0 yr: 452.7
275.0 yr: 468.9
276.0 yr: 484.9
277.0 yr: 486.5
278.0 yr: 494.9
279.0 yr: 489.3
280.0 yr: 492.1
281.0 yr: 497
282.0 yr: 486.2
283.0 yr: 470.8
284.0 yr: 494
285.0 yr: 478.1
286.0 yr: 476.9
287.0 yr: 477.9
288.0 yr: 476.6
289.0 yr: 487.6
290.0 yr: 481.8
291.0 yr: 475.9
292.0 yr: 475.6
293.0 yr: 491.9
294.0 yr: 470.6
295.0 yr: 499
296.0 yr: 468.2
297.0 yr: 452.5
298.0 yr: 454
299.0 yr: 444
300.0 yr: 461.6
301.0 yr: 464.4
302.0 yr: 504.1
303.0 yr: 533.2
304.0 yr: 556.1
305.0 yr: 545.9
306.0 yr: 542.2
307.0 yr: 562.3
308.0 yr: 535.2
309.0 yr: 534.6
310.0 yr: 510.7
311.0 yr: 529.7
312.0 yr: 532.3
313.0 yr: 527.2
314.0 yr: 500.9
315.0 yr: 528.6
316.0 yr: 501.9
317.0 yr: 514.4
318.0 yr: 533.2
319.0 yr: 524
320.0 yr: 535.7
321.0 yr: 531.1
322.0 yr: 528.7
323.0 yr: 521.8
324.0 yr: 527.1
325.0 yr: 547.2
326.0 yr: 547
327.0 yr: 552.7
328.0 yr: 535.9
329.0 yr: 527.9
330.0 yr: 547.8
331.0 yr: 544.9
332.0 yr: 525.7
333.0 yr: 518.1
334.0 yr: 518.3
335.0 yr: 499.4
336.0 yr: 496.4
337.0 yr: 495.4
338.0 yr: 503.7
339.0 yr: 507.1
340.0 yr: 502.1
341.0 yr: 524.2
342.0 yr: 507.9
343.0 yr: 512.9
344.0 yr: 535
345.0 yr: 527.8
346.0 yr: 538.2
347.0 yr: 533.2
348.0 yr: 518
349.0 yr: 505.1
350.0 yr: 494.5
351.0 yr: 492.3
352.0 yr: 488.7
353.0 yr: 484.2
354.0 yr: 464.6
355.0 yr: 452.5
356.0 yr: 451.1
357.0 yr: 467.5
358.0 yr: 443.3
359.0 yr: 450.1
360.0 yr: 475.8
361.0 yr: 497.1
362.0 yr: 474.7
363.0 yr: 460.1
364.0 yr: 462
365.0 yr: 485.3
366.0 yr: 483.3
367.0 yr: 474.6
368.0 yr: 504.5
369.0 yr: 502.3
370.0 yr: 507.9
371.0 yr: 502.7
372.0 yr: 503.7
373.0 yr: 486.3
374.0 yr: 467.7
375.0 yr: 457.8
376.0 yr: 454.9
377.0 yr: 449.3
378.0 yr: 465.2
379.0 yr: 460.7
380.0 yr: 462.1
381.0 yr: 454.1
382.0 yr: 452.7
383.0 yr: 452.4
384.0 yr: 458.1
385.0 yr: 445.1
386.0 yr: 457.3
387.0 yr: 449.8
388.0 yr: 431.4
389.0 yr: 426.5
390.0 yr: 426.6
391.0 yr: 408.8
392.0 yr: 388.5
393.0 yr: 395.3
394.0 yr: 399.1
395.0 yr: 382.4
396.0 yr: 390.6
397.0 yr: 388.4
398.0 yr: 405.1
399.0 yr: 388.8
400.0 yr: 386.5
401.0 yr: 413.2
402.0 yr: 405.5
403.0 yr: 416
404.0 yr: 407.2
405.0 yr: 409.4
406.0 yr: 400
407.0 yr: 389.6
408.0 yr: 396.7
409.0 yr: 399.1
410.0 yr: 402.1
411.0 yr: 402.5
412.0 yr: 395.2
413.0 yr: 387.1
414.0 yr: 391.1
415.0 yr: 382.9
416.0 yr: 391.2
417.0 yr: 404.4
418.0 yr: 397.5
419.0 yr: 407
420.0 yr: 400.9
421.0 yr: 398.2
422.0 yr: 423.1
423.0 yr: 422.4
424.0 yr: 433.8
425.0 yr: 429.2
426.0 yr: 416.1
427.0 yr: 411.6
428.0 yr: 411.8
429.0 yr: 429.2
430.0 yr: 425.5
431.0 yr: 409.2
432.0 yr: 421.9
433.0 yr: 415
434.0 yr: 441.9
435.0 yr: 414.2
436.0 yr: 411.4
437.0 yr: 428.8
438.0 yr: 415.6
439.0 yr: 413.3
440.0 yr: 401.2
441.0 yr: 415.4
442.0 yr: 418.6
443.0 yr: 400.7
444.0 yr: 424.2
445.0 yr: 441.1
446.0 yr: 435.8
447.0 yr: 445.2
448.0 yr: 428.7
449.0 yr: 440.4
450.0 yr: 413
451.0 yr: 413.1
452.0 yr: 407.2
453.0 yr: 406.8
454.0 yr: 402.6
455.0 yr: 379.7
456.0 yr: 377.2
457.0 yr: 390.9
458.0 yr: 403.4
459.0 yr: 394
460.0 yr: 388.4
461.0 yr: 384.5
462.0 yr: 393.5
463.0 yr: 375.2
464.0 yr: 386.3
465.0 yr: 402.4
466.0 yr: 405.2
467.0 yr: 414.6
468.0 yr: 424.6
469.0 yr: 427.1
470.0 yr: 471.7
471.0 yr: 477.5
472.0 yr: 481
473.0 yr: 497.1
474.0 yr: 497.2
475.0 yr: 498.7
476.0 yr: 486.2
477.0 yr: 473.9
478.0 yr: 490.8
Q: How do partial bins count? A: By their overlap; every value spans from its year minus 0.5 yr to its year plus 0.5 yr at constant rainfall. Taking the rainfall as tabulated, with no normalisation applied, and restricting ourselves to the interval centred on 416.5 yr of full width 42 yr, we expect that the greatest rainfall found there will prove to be 441.9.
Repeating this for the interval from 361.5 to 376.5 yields 507.9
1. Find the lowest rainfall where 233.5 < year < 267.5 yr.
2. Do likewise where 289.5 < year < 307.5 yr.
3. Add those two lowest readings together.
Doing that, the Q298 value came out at 829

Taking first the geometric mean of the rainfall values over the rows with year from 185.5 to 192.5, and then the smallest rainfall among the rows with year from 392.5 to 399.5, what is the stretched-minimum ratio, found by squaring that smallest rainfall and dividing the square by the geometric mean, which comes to 381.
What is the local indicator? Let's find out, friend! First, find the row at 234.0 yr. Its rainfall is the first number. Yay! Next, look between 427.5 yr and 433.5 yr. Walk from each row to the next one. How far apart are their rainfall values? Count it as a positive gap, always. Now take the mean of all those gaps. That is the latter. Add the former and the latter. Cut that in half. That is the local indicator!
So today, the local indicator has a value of 229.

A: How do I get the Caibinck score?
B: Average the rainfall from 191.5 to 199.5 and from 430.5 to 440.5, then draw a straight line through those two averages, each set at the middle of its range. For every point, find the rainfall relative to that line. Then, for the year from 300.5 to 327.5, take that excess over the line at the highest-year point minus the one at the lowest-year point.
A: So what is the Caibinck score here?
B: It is 88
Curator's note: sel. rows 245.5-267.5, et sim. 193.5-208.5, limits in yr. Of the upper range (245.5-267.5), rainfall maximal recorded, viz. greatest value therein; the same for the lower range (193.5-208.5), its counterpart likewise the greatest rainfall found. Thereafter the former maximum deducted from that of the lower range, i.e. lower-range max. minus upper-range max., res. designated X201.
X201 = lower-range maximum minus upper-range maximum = 53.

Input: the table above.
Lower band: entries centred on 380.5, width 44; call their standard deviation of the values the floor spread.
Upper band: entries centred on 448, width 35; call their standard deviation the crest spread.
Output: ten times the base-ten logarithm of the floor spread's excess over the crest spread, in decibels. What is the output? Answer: 12.7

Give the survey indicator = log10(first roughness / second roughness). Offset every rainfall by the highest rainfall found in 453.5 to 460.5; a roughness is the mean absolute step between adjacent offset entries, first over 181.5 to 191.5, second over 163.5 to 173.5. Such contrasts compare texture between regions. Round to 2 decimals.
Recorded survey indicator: -0.10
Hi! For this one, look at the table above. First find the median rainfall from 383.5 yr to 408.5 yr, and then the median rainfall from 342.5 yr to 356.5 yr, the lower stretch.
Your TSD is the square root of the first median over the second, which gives 0.90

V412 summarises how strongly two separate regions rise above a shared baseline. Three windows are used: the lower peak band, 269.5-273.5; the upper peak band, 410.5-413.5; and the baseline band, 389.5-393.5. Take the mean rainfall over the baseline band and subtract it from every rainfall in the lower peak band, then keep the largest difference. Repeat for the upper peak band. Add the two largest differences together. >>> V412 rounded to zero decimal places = 52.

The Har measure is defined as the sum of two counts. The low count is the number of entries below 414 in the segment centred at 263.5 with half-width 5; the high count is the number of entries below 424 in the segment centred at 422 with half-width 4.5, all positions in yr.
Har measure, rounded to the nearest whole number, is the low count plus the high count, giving 11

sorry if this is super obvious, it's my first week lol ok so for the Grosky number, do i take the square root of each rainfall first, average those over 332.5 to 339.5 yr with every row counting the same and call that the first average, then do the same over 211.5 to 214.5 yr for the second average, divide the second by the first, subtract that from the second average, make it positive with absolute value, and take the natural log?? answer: 2.98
